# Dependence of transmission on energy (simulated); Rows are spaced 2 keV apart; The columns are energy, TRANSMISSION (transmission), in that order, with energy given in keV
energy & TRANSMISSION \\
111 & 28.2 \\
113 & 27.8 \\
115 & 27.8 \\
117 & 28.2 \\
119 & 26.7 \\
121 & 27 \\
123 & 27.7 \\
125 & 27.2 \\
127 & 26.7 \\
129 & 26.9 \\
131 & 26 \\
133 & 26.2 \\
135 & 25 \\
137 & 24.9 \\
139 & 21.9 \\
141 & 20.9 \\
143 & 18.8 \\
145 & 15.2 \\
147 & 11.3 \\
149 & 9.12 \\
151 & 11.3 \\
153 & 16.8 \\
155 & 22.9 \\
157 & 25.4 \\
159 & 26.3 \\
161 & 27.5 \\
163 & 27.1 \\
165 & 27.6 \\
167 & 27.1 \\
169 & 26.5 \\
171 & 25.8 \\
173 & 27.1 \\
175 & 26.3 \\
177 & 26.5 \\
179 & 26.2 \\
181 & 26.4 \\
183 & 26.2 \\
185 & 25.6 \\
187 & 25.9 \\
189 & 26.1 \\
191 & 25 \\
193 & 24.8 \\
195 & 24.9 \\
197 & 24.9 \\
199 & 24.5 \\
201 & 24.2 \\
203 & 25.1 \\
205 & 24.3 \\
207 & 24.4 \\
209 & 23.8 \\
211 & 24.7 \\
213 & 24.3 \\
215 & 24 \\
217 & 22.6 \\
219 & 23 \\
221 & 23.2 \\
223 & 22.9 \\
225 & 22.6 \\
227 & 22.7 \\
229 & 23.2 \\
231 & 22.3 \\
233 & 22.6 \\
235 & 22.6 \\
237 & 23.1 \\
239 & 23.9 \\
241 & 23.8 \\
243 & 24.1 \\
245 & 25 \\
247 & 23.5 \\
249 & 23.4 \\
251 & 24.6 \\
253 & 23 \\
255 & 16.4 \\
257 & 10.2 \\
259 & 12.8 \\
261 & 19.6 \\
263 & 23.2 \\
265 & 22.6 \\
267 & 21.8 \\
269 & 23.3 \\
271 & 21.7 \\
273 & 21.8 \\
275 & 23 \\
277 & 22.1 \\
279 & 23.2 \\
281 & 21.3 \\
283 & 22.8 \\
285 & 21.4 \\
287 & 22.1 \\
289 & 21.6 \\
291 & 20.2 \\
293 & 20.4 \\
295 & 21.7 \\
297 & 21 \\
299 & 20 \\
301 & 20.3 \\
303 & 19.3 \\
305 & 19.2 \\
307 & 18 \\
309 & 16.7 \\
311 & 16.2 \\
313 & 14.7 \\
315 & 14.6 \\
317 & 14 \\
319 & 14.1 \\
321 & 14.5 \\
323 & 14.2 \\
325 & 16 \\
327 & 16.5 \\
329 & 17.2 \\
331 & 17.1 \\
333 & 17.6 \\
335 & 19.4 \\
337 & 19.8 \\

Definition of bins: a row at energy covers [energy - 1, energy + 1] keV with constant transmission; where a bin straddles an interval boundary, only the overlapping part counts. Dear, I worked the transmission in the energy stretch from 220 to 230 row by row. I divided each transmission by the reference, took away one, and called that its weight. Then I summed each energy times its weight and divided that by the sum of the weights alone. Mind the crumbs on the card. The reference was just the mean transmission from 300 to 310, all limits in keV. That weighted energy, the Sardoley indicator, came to 225.0 keV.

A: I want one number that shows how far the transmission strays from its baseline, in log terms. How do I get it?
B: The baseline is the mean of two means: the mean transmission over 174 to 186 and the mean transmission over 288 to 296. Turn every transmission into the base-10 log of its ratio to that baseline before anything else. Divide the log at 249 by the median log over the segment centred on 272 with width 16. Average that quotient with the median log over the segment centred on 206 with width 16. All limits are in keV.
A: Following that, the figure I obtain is 0.1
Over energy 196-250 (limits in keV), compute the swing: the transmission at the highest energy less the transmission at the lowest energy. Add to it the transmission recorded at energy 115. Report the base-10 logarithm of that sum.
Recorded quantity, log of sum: 1.42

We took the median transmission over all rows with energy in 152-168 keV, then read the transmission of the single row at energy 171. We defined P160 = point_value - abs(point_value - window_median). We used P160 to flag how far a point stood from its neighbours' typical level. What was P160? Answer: 24.9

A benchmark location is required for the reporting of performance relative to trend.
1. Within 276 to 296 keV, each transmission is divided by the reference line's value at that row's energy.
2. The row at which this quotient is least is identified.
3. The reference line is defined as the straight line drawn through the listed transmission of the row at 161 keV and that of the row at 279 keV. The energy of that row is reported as 291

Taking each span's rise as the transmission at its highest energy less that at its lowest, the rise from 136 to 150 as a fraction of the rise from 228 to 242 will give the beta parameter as -26.3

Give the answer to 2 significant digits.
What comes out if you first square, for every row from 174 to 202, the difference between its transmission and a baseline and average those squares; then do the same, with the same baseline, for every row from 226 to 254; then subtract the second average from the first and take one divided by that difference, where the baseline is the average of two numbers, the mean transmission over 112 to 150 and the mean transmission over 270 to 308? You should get 0.11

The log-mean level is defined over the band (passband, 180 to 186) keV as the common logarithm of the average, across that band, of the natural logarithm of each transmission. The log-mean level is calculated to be 0.513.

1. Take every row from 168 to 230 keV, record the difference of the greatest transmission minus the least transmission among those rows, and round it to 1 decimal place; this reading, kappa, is 4.5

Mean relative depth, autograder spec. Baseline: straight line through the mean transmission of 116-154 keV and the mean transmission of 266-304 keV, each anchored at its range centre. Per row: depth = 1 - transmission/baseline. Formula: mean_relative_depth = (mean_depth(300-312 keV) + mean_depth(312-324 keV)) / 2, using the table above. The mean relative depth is 0.24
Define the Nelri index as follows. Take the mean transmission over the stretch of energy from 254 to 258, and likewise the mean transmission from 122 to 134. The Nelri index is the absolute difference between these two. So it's 13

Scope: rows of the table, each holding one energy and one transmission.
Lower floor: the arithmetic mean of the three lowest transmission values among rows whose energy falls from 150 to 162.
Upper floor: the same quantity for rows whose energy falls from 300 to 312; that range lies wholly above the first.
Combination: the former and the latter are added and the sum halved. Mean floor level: 17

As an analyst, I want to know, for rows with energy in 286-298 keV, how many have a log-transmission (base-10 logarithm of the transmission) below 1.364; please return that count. 6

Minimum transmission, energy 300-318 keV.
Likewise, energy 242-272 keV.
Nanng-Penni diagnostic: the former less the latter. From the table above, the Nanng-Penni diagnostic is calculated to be 3.8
